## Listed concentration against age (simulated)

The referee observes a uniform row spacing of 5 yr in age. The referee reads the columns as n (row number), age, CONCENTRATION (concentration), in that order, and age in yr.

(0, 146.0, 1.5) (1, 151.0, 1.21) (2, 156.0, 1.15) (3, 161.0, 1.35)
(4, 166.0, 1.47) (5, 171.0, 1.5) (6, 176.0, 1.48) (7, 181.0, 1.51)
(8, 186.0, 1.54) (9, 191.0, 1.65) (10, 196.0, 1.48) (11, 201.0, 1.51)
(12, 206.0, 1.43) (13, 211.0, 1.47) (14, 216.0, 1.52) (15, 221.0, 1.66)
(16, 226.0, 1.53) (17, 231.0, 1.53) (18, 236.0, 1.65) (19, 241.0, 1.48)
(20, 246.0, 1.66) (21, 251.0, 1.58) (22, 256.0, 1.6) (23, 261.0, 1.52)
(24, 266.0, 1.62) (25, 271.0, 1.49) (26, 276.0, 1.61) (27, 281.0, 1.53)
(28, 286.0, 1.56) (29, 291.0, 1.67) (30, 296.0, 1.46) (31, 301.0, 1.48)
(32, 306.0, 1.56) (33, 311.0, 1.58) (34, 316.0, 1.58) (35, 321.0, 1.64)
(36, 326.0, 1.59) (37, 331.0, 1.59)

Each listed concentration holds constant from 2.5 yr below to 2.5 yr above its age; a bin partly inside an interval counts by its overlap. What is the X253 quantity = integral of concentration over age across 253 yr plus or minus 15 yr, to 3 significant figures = 47.3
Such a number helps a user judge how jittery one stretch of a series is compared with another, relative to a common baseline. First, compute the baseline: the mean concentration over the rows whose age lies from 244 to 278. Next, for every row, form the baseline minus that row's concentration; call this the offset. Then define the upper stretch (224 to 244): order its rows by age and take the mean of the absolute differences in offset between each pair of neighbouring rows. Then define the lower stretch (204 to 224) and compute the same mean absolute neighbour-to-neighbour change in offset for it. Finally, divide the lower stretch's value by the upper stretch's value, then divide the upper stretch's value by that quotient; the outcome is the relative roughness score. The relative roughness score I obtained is 0.12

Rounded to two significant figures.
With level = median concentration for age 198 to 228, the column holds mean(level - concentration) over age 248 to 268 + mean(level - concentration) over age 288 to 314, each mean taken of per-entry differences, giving -0.10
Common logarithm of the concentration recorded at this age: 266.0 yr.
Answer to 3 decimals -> 0.210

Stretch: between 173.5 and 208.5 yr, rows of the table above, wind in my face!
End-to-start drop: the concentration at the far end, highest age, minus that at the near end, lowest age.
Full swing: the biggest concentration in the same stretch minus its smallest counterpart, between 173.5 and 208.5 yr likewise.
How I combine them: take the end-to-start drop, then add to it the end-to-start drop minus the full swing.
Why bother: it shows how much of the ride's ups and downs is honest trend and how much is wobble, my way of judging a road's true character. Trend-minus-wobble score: -0.3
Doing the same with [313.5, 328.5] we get 0.0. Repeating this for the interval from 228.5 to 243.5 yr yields -0.3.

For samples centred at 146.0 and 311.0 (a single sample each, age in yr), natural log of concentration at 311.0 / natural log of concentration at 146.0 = 1.13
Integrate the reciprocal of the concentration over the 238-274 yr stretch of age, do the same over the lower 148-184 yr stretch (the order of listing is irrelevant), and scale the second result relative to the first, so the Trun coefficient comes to 1.14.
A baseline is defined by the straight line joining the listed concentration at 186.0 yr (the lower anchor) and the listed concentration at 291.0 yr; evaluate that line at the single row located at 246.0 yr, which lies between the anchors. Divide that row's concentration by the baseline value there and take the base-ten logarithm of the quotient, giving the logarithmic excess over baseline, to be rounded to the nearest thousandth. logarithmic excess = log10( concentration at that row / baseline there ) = 0.012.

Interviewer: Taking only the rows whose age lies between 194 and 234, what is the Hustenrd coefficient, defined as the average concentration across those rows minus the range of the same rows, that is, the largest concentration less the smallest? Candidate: 1.29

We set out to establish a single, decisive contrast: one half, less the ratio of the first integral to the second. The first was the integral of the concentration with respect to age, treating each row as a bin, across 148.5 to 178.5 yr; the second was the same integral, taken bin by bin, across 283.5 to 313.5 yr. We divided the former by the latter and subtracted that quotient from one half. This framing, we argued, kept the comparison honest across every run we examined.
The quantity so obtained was -0.376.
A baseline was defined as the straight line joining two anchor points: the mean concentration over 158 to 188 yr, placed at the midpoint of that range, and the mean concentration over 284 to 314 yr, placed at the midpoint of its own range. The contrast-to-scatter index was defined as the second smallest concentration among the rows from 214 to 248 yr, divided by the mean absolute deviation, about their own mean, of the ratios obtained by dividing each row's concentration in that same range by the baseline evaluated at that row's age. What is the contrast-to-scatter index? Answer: 34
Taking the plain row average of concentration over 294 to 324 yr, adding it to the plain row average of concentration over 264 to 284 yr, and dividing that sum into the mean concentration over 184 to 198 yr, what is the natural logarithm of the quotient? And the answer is -0.69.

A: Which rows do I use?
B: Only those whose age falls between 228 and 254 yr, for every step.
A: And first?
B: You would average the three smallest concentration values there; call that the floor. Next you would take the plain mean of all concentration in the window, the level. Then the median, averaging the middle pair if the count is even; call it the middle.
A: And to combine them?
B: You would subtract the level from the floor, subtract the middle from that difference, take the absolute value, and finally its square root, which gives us 1.28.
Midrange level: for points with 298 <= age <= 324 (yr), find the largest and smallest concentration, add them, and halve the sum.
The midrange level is 1.56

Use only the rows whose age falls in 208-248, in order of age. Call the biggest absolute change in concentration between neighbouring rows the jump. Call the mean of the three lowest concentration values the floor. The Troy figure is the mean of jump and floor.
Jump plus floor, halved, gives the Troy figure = 0.835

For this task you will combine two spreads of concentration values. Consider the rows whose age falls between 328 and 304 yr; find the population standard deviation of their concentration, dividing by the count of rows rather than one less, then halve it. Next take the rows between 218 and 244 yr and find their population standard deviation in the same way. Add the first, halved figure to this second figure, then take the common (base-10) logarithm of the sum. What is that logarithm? -1.07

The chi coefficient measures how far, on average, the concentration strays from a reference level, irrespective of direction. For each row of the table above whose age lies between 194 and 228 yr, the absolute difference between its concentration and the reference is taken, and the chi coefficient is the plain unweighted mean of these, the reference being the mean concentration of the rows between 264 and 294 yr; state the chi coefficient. 0.09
